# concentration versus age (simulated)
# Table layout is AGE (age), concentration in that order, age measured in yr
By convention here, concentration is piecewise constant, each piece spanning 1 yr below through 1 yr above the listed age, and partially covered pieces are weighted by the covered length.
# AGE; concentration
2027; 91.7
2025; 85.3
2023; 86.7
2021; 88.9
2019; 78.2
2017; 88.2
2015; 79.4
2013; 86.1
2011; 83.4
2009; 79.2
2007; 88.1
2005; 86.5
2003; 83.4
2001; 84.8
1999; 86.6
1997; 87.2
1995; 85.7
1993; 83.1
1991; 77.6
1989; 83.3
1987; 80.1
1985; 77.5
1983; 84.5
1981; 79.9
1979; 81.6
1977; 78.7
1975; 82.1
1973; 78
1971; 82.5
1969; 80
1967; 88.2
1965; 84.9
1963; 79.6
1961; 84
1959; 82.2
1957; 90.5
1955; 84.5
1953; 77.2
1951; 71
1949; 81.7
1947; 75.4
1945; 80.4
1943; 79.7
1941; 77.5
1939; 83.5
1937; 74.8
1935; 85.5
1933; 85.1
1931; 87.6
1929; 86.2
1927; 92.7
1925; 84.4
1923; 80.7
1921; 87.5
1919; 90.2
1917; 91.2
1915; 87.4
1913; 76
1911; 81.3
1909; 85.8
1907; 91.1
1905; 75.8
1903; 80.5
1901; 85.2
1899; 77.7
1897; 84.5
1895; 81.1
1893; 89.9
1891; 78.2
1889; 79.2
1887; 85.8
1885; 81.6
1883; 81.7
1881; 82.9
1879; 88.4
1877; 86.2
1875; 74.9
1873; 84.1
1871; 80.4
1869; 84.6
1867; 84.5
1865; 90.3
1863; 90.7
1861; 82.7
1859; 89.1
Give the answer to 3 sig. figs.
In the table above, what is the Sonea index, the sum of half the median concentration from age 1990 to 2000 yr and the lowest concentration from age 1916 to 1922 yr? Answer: 130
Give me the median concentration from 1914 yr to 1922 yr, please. 89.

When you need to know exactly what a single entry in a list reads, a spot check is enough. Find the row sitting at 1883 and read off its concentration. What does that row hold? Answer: 81.7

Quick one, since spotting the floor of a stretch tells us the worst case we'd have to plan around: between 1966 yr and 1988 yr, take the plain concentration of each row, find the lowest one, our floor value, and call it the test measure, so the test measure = 77.5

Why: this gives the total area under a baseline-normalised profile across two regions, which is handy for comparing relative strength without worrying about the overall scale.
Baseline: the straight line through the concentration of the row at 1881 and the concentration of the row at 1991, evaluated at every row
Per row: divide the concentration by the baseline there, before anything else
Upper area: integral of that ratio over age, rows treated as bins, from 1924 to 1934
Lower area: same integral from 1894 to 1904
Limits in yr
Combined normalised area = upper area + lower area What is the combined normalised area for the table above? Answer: 20.8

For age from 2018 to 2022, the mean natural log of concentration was 4.423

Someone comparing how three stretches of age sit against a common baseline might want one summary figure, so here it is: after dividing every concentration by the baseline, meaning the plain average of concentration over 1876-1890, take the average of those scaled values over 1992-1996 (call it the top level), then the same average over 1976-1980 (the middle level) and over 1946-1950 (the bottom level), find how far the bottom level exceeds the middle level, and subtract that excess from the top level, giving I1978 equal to 1.03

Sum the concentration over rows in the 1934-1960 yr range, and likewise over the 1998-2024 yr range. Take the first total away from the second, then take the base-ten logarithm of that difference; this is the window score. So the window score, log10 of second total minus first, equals 1.7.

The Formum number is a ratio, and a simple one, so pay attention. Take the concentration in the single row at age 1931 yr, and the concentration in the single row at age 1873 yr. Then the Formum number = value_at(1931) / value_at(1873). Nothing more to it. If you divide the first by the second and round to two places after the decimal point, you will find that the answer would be 1.04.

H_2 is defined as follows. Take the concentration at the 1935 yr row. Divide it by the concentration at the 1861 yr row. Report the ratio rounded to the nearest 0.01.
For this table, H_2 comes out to 1.03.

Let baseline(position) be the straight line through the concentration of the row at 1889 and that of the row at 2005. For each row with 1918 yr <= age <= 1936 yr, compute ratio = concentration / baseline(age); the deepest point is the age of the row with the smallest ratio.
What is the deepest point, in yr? 1923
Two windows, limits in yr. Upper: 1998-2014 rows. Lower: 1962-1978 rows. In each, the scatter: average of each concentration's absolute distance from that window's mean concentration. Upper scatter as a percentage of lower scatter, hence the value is 77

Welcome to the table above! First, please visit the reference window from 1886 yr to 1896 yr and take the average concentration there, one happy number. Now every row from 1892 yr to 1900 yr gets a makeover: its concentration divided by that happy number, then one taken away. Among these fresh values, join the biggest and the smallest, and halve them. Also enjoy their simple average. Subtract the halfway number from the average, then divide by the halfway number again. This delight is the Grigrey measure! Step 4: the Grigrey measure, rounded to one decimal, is -0.5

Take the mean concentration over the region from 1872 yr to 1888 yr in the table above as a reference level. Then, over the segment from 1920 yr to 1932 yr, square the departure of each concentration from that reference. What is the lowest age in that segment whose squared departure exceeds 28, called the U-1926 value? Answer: 1927 yr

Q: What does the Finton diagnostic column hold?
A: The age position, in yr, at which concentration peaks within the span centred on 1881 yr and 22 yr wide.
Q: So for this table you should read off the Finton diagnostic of 1879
